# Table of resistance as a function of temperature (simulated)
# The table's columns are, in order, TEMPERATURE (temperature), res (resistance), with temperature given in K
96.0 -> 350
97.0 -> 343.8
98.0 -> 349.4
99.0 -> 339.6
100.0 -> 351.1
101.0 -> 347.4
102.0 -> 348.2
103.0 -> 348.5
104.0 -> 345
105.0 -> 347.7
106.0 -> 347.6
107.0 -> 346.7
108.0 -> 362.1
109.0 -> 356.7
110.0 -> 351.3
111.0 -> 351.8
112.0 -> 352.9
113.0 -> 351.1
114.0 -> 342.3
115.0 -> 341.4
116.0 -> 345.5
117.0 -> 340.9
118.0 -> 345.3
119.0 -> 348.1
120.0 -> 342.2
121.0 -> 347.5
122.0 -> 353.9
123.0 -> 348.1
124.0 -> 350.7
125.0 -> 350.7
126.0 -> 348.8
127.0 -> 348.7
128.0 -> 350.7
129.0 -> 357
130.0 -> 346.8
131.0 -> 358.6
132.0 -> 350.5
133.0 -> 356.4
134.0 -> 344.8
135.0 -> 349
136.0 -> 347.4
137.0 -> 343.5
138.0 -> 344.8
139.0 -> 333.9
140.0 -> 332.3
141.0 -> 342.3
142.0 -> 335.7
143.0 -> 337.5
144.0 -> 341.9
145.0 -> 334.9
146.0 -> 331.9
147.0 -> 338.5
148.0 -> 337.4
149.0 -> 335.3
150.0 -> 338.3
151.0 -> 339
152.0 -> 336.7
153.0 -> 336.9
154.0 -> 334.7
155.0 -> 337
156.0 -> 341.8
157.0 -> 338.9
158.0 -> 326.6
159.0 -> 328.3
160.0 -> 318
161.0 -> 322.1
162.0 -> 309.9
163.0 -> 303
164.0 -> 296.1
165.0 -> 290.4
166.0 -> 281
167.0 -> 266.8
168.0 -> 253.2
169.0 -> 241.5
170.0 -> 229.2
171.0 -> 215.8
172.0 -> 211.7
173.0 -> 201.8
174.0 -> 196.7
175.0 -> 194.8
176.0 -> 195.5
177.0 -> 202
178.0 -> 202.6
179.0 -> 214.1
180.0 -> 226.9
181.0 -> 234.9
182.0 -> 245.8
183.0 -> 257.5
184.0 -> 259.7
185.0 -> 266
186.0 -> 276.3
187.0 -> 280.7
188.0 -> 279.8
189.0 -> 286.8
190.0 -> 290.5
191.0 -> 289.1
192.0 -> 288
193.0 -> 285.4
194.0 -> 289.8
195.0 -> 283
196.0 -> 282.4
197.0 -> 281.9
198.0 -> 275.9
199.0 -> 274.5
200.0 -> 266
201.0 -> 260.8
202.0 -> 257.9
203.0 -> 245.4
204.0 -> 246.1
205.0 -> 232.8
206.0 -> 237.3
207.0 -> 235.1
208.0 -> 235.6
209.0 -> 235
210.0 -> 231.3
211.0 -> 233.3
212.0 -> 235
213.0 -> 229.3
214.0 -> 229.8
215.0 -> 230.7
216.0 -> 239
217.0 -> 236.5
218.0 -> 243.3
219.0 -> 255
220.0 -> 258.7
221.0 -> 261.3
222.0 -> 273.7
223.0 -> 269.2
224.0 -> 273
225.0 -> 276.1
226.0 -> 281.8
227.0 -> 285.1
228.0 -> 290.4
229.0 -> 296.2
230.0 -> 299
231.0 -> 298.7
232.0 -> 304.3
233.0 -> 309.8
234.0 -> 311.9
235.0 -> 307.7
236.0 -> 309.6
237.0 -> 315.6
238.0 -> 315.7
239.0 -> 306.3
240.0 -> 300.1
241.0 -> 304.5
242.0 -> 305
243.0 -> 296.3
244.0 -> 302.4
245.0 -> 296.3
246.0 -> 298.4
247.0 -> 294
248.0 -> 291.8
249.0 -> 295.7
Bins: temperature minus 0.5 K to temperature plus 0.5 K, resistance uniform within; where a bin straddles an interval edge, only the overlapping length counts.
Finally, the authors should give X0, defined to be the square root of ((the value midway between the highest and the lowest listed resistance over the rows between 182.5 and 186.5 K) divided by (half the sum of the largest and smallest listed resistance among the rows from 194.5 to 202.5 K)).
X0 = 0.99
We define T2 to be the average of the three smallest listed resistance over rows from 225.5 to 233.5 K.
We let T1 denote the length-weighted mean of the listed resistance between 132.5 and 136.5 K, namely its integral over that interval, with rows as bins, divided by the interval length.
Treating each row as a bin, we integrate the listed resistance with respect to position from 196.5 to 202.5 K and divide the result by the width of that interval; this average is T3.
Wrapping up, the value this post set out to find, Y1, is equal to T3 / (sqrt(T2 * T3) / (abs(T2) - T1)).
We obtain -62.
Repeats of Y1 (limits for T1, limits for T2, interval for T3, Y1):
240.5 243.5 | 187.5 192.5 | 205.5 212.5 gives -15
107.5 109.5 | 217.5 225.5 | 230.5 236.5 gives -118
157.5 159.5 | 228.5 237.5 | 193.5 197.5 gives -29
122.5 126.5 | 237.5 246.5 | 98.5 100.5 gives -57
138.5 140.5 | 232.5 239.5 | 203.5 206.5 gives -22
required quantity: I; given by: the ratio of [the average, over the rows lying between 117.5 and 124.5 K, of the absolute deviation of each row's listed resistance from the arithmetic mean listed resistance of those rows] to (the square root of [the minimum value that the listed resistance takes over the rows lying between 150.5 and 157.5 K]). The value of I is 0.139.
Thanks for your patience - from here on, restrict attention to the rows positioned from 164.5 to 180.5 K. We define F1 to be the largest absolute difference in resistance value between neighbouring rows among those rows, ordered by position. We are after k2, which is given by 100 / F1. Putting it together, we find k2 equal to 7.0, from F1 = 14.2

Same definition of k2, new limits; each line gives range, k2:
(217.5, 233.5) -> 8.1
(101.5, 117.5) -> 6.5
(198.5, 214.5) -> 7.5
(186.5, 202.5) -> 11.8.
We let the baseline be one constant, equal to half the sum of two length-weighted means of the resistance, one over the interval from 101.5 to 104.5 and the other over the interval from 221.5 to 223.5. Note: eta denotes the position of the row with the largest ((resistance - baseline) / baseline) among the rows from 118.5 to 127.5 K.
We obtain 122.0 K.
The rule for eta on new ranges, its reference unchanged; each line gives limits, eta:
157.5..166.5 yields 159.0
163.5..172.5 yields 164.0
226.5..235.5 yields 234.0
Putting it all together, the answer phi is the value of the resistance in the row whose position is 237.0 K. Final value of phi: 315.6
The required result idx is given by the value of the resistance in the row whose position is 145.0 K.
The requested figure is 334.9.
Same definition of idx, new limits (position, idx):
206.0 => 237.3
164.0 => 296.1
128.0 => 350.7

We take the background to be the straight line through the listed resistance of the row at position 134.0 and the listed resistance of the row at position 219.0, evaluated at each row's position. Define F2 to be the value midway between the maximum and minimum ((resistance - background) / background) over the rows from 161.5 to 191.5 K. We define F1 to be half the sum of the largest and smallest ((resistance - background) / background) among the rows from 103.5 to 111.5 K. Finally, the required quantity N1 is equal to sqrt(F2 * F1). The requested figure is 0.10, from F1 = -0.06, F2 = -0.17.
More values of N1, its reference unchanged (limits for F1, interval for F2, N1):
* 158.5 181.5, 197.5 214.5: 0.11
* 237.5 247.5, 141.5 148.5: 0.06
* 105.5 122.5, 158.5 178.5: 0.08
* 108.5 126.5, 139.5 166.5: 0.02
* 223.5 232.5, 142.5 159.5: 0.07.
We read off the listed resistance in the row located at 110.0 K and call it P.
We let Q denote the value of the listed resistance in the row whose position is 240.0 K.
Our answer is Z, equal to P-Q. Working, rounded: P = 351.3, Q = 300.1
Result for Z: 51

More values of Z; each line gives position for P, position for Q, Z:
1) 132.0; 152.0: 14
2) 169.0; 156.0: -100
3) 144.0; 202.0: 84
